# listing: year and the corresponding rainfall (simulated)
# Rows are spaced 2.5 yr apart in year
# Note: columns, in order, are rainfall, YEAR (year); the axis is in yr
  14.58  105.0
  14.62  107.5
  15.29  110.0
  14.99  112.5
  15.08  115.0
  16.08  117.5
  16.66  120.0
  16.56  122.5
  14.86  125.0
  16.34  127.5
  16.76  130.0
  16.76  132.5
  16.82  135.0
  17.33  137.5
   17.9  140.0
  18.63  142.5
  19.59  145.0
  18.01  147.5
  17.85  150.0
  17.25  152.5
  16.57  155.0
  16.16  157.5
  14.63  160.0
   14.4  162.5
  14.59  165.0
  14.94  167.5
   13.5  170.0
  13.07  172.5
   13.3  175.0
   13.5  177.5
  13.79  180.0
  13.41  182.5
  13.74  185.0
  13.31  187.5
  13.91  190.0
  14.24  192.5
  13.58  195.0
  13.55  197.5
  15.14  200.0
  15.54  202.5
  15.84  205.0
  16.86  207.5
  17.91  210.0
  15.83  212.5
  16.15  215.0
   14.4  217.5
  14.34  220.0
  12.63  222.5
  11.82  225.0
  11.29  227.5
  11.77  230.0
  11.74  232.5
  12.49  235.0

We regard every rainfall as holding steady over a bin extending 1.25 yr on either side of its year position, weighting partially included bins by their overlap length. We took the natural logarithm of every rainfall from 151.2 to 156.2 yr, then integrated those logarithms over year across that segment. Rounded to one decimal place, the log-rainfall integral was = 14.1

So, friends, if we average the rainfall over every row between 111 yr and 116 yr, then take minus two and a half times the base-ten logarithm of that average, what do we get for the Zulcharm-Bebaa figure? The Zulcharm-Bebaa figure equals -2.94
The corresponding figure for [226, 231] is -2.65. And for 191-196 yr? -2.86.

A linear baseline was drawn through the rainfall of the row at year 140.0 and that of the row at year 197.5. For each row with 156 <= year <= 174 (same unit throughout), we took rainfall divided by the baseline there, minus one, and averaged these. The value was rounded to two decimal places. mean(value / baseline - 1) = -0.10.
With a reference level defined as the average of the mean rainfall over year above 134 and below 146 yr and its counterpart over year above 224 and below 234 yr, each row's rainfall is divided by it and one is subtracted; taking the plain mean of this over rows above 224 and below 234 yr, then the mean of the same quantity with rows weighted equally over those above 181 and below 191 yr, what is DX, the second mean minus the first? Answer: 0.13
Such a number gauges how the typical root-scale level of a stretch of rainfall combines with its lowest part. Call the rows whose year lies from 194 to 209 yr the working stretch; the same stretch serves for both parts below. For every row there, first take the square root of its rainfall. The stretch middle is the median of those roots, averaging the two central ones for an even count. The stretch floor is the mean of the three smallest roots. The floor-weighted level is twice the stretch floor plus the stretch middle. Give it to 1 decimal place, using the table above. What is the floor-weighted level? 11.4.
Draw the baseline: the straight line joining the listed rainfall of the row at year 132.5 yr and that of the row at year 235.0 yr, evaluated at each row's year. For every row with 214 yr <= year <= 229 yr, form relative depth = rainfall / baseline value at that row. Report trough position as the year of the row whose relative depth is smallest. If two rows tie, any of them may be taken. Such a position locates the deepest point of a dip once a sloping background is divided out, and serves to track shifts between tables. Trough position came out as 227.5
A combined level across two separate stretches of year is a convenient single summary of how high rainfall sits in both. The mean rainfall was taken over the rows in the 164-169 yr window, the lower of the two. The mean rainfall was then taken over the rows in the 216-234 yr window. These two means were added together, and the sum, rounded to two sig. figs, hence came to 27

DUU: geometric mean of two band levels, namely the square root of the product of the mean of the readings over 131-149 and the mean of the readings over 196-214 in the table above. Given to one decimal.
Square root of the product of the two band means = 16.8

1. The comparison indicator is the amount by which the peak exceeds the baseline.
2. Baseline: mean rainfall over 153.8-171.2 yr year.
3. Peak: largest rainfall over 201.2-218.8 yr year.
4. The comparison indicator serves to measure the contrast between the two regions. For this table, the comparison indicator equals 2.9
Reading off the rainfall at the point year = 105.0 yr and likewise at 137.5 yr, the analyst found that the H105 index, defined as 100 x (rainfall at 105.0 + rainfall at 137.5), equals 3191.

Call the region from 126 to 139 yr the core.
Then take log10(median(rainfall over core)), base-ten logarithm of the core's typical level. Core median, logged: 1.22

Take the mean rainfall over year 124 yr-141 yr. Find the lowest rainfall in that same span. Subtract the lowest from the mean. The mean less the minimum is 1.8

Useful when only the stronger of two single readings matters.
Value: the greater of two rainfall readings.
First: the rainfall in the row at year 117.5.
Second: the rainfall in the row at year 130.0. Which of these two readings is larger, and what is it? 16.8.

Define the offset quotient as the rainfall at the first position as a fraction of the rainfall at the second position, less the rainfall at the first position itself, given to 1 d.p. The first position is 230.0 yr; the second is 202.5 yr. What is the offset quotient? -11.0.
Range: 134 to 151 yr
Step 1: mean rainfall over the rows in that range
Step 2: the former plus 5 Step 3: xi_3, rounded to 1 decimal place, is 23.0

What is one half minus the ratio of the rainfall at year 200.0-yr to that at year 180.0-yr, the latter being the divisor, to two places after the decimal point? -0.60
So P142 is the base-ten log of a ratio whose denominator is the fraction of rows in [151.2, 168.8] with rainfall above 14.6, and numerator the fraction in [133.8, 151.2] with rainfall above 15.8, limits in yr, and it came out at 0.15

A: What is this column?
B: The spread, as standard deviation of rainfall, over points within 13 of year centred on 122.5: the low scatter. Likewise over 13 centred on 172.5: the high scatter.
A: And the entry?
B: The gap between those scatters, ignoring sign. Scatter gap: 0.01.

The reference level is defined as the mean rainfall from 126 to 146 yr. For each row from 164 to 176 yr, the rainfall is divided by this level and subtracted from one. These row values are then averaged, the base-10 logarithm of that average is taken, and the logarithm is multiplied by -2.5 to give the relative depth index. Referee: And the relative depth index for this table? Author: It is 1.7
